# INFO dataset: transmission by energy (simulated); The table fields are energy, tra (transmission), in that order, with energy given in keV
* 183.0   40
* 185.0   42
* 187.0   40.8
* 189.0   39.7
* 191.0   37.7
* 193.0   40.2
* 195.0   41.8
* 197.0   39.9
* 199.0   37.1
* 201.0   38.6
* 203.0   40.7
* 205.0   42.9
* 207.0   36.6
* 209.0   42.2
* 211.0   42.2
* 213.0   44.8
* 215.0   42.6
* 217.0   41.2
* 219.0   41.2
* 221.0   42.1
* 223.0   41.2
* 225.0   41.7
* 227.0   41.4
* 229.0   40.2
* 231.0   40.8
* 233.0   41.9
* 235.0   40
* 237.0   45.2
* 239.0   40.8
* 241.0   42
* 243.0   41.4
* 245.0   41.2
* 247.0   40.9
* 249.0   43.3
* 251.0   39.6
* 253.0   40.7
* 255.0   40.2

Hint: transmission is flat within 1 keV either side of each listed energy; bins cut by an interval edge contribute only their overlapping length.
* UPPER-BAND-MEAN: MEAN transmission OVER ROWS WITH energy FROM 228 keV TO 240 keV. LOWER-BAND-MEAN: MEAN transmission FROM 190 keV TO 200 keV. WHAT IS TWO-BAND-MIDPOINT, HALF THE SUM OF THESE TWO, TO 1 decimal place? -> 40.4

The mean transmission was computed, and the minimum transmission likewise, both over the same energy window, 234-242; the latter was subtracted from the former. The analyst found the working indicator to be 2.0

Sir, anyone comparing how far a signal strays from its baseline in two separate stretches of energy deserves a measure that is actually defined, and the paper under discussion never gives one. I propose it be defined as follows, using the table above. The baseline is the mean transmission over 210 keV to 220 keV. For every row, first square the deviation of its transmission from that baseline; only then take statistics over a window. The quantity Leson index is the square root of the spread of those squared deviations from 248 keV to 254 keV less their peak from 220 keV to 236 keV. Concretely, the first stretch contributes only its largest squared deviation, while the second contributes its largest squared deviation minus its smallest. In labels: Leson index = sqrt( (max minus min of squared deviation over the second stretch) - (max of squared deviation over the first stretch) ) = 1.1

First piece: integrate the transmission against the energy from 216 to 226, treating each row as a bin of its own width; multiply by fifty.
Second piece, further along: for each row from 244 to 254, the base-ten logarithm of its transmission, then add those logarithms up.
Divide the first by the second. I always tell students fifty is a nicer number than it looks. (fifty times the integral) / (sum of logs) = 2570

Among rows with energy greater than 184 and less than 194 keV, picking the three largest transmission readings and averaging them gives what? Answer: 41.0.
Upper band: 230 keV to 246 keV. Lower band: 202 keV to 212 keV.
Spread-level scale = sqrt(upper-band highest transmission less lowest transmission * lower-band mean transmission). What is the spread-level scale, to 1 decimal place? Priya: 14.6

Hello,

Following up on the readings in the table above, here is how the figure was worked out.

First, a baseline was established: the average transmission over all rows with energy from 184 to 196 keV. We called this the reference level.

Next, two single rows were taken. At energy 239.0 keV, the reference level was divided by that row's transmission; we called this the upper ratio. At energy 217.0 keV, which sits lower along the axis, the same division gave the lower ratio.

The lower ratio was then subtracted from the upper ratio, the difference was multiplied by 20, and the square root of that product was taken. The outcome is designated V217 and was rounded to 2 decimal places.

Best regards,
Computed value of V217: 0.44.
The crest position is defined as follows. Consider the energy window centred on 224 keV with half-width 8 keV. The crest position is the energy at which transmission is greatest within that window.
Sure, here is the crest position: 221.0 keV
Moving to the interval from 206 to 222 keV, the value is 213.0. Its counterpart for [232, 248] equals 237.0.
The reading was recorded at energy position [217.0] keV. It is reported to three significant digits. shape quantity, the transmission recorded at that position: 41.2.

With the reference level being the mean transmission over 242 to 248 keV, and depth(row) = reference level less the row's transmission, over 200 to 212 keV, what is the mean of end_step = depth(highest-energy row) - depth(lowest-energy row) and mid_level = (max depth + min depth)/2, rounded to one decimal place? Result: -1.1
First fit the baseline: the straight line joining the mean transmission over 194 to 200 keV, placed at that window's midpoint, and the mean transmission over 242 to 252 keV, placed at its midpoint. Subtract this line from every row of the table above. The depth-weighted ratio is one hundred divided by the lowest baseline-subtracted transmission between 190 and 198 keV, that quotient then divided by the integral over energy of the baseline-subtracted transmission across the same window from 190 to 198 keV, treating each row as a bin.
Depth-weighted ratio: -18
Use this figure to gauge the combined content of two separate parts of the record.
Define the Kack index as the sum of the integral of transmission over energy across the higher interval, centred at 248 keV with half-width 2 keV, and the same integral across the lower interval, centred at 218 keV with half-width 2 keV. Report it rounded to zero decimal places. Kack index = 333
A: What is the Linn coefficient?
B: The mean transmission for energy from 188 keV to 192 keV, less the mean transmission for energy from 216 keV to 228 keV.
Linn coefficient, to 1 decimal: -2.8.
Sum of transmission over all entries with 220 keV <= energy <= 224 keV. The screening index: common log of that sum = 1.92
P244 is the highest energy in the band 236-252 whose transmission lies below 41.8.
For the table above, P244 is 251.0 keV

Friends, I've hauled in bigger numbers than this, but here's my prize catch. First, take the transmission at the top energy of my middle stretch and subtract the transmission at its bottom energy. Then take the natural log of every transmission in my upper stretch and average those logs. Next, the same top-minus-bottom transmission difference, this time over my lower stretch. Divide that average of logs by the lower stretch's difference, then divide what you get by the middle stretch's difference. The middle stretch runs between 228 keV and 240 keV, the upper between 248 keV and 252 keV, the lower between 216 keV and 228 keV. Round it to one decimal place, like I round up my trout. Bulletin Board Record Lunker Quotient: 31.0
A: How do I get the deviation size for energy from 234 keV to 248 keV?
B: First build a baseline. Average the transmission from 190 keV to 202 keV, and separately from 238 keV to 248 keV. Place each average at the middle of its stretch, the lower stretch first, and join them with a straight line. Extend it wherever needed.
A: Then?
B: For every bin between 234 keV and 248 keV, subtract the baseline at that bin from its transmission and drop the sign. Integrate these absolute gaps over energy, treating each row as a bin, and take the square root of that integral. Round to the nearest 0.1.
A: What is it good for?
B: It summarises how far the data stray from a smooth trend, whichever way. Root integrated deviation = 3.8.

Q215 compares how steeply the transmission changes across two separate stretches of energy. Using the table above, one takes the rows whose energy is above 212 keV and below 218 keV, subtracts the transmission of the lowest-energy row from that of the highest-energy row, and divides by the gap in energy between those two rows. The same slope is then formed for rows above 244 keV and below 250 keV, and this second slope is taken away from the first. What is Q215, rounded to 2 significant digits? -1.4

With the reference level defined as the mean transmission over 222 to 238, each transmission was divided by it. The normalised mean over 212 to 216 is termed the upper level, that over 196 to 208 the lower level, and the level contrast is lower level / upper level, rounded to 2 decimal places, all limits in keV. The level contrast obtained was 0.90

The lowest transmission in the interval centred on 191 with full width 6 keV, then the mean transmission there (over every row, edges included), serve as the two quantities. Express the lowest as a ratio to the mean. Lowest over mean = 0.962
